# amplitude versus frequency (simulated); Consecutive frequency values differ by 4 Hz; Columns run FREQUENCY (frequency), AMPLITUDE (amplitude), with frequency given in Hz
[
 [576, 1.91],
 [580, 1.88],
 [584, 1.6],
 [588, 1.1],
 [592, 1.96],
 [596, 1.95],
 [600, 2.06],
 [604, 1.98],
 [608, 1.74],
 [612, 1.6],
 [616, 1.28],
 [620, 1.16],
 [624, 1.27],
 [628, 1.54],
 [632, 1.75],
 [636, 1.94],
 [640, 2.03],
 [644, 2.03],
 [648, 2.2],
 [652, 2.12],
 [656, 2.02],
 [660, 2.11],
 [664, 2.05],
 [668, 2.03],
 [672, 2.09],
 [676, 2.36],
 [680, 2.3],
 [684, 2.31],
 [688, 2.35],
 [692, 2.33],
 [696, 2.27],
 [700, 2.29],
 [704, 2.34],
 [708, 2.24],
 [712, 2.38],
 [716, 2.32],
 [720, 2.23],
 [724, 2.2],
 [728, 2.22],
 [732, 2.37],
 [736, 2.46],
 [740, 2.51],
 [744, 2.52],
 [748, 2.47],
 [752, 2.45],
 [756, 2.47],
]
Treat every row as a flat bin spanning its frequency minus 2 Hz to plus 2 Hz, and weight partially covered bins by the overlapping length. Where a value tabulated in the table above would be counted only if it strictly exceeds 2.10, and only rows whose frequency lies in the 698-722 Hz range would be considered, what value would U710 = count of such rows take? 6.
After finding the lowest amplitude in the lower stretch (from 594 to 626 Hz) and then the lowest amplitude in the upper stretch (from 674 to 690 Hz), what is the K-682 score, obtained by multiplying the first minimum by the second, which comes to 2.67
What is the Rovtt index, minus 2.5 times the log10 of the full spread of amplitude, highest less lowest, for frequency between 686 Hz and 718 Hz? 2.1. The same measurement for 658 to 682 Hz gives 1.2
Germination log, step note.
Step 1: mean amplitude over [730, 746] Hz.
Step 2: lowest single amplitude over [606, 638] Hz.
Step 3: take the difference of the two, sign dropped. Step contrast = 1.3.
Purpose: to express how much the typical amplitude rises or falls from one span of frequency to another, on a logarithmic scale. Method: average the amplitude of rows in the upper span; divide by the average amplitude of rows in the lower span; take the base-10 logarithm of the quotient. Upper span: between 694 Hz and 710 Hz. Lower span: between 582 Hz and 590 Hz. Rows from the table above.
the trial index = 0.23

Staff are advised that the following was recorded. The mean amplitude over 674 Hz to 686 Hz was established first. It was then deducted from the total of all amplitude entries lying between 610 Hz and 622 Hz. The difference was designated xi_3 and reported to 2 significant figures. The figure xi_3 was 1.7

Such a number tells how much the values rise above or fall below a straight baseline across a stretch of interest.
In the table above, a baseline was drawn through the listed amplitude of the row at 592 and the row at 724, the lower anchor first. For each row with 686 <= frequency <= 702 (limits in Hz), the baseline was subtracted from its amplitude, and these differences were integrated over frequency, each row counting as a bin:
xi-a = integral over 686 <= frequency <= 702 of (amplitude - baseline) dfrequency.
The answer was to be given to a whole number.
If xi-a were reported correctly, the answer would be 3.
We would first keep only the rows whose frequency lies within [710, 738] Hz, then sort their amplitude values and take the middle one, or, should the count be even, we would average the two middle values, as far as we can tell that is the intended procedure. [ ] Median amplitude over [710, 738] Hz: 2.3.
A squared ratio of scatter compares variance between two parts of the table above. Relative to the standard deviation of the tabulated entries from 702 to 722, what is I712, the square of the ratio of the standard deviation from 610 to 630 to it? 9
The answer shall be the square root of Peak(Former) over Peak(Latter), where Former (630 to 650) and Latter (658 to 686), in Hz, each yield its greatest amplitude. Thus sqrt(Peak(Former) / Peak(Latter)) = 0.966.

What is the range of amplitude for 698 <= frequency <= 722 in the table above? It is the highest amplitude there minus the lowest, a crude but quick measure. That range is 0.15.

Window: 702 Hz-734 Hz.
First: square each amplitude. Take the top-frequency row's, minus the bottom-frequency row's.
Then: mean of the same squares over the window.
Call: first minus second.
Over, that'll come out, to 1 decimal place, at -5.1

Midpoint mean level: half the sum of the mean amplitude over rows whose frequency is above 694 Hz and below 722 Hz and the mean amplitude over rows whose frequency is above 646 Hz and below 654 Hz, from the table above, 2.23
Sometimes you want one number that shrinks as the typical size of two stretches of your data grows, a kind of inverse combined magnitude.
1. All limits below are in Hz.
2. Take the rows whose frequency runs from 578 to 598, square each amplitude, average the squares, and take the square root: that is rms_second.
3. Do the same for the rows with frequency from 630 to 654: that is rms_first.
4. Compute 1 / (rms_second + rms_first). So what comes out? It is 0.267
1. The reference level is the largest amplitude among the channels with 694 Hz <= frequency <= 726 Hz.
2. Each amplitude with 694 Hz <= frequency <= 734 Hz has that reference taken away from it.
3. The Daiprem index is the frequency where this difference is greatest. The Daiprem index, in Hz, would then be 712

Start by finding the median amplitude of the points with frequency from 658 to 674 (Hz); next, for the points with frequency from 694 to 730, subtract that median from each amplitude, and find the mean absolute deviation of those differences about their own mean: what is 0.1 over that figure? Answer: 2.0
